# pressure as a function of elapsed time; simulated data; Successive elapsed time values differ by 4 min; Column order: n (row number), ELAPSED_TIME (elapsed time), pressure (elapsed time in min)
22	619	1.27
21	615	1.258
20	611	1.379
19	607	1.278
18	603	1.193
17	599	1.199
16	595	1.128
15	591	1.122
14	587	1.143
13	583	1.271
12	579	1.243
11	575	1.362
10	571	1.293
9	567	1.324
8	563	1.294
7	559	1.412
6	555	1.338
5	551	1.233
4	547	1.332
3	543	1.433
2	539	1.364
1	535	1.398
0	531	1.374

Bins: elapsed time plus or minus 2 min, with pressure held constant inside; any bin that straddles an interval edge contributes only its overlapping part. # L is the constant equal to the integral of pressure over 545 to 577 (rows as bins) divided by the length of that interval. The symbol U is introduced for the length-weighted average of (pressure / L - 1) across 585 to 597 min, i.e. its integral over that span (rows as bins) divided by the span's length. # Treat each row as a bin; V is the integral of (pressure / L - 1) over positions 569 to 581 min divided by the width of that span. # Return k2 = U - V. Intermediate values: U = -0.15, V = -0.018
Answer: -0.13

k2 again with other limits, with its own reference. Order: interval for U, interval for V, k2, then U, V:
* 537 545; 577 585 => 0.11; 0.06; -0.050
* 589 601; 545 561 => -0.14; -0.13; 0.004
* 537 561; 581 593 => 0.13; 0.02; -0.109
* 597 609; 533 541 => -0.12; -0.08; 0.043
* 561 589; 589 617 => 0.04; -0.04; -0.076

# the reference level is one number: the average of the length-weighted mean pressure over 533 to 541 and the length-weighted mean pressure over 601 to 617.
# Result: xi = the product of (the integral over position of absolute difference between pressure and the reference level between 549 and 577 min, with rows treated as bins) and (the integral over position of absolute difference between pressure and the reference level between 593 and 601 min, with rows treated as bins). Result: 1.6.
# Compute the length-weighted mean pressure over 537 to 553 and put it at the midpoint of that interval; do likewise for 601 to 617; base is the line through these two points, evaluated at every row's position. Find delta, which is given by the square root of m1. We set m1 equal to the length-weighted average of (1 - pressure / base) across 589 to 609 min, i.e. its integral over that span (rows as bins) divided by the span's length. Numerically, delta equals 0.28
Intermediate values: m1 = 0.080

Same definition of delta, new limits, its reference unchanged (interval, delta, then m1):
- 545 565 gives 0.08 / 0.007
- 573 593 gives 0.24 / 0.058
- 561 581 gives 0.09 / 0.009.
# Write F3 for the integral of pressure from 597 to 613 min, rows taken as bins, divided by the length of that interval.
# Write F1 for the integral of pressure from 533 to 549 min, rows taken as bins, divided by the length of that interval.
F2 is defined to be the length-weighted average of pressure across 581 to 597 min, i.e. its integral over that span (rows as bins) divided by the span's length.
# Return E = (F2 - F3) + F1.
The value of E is 1.29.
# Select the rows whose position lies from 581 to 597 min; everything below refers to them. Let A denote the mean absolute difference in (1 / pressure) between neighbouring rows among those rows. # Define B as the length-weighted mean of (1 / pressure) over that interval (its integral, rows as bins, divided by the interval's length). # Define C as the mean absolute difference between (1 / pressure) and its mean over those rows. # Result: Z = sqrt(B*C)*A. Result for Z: 0.006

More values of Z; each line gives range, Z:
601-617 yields 0.010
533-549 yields 0.004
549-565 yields 0.009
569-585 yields 0.005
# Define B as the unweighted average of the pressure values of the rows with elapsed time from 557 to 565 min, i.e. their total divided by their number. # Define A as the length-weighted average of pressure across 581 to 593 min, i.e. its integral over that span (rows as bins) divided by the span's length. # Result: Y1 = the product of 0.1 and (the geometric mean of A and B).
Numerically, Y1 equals 0.126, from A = 1.18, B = 1.35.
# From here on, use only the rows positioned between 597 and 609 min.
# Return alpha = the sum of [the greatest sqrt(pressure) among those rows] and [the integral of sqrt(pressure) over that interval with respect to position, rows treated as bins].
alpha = 14.4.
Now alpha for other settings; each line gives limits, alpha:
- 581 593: 14.2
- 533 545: 15.4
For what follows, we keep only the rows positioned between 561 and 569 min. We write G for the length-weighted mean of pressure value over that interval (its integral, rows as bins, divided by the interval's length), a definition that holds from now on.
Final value 1.31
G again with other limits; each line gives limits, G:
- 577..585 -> 1.26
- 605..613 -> 1.33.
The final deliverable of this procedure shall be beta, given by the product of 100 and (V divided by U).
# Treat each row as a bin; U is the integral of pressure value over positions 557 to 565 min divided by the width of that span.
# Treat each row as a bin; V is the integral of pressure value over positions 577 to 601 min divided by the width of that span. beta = 88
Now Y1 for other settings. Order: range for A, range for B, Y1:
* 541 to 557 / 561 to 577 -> 0.133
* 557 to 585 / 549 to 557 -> 0.130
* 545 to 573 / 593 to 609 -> 0.126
